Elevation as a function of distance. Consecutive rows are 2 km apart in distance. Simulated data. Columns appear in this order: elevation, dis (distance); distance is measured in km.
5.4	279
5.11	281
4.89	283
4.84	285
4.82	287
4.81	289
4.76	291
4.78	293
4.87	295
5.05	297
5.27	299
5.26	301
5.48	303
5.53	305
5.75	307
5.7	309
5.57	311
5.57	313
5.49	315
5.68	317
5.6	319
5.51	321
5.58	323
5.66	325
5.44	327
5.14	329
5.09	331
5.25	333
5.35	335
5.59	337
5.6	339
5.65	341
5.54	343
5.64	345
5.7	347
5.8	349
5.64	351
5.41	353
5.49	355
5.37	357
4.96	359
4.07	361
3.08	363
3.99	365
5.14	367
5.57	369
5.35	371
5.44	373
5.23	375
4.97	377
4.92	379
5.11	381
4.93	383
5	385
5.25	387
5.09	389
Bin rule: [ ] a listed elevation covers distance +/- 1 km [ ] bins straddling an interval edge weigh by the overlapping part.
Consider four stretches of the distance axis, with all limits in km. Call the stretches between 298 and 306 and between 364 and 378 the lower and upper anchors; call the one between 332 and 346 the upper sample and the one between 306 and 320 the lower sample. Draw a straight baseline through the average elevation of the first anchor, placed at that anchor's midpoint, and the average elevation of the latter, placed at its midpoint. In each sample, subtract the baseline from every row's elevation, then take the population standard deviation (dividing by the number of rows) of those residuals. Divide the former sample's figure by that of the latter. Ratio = 2.0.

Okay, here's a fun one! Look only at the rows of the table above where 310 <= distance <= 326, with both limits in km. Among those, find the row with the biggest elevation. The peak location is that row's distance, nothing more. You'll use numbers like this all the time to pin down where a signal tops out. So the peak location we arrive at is 317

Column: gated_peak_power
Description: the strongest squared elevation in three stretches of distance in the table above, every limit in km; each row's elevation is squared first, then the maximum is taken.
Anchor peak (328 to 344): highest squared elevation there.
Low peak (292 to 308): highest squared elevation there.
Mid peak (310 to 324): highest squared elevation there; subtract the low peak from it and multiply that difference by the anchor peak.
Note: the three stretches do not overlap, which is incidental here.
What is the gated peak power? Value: -26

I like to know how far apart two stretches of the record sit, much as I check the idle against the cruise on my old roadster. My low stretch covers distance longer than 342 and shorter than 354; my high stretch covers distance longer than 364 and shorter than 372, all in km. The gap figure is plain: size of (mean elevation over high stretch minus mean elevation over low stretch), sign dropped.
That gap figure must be 0.61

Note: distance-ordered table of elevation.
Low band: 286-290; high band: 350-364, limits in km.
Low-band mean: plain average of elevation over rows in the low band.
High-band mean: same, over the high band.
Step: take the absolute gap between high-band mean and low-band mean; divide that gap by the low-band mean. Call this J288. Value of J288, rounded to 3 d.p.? 0.009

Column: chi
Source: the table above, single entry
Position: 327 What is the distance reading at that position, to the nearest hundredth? 5.44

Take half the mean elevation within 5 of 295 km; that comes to 2.47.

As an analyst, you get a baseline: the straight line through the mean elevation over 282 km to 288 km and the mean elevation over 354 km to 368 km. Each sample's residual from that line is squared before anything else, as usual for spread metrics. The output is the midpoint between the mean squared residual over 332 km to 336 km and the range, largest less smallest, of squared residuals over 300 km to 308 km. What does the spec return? 0.56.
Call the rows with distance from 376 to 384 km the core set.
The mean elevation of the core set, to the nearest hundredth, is 4.98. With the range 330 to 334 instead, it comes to 5.17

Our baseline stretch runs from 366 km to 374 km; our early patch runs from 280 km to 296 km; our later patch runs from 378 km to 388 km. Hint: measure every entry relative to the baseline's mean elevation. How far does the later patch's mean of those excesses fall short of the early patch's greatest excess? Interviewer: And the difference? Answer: 0.1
